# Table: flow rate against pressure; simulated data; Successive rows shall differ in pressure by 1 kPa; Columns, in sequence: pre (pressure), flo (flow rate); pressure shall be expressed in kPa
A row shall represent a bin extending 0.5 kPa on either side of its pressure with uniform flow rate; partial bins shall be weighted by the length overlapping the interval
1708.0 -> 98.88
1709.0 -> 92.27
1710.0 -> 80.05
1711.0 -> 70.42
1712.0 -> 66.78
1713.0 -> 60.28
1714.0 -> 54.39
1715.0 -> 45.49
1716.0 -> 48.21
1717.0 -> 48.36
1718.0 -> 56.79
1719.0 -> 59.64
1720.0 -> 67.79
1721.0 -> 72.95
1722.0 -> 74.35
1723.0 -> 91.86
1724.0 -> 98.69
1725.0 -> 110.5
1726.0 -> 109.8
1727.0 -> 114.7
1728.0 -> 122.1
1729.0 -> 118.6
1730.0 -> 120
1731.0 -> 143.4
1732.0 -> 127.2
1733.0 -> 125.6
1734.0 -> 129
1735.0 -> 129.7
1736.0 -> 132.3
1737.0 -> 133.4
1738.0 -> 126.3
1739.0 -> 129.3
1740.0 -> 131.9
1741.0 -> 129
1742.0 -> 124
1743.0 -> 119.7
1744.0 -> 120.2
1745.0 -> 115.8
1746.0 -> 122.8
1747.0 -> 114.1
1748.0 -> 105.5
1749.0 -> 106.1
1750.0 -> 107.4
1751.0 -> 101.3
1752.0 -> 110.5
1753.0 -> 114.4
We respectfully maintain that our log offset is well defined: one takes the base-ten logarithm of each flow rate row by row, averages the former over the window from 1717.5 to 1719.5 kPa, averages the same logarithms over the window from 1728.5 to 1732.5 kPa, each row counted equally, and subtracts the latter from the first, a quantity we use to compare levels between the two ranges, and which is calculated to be -0.34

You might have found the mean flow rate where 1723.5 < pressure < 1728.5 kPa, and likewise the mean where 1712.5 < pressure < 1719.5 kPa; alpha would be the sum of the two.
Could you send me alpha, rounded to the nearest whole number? 164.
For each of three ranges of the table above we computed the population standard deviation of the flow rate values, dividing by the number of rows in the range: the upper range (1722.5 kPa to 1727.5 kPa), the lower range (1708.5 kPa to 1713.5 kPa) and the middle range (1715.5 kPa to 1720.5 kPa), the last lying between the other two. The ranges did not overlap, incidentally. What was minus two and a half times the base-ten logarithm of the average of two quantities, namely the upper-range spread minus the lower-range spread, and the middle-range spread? -0.92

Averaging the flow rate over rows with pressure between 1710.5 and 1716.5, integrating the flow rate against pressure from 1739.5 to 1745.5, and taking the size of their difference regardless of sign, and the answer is 683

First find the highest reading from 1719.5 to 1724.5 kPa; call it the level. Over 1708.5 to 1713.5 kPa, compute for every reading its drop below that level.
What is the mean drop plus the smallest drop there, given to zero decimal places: 31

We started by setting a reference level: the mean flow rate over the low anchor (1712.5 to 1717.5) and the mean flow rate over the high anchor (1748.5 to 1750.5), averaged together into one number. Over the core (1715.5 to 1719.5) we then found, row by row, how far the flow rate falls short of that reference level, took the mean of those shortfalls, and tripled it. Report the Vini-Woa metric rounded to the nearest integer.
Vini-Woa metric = 77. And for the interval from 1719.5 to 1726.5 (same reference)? -31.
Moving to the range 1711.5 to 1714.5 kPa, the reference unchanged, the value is 56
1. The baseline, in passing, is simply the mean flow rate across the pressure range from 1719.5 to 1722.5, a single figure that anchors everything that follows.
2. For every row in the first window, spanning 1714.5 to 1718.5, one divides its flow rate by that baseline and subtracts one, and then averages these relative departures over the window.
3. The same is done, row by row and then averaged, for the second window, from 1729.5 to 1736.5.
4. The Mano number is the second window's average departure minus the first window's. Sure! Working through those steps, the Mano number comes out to 1.1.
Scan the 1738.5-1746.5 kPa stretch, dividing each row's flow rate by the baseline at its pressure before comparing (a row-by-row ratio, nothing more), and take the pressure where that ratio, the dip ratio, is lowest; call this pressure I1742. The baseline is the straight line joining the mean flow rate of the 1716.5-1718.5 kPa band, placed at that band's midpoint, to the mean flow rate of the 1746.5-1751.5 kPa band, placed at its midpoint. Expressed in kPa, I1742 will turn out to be 1745.0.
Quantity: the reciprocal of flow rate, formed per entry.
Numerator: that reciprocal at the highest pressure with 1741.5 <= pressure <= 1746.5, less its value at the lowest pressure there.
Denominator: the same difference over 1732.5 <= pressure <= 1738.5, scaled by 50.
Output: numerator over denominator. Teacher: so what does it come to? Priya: -0.036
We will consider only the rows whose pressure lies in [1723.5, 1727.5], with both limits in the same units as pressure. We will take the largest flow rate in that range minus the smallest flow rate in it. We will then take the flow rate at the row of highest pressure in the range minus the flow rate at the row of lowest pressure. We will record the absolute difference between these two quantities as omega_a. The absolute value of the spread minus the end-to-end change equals 0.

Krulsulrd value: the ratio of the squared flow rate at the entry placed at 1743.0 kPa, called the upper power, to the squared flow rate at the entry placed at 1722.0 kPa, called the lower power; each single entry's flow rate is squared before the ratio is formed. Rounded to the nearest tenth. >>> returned 2.6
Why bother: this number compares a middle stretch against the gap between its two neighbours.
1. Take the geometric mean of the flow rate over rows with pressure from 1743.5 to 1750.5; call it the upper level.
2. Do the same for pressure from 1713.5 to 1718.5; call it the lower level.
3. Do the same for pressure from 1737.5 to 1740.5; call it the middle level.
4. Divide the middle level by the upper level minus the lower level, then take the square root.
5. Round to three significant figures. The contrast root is 1.44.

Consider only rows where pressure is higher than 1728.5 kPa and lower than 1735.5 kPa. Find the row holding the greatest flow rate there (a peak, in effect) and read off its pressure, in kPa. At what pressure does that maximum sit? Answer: 1731.0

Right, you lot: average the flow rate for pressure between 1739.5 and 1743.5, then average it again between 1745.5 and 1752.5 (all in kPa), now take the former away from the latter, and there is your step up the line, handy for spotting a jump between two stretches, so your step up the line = -16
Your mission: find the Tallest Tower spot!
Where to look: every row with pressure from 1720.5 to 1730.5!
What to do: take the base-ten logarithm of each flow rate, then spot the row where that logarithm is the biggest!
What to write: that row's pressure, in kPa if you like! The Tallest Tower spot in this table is 1728.0 kPa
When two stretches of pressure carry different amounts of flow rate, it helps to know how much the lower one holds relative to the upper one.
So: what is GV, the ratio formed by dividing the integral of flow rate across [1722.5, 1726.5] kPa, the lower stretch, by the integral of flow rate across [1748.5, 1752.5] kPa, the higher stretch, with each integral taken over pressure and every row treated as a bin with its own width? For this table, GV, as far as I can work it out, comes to 0.97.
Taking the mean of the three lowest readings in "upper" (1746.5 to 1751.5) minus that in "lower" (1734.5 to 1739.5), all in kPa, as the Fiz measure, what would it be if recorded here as -24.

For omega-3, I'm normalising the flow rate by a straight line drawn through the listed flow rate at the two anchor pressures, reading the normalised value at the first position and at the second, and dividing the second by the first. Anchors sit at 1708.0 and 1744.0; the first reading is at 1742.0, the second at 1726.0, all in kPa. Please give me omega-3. 0.96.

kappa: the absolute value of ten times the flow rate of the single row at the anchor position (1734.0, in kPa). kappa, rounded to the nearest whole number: 1290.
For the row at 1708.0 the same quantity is 989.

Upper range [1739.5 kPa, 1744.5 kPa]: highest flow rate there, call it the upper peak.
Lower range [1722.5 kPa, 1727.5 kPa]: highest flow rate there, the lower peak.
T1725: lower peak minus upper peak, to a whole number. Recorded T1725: -17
